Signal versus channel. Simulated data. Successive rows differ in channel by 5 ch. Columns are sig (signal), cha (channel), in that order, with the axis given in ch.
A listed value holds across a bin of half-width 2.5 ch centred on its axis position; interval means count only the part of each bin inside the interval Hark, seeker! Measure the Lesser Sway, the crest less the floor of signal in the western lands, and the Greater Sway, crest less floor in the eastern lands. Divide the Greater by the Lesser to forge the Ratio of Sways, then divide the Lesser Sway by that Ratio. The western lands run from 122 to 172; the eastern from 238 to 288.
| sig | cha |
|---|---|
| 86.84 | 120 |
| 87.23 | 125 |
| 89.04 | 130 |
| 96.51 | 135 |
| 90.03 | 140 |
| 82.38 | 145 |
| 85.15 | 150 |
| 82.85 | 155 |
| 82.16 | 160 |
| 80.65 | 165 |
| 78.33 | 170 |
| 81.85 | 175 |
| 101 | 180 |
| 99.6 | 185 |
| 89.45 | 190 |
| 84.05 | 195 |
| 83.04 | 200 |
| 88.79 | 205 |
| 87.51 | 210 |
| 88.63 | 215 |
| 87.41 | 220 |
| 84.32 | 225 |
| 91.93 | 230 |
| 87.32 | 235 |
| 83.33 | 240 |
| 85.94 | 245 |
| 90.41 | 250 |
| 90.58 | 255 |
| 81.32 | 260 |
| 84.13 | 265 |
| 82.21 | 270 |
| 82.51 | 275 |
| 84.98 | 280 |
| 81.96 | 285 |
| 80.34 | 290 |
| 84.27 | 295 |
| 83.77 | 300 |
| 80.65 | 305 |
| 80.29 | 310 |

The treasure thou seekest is 36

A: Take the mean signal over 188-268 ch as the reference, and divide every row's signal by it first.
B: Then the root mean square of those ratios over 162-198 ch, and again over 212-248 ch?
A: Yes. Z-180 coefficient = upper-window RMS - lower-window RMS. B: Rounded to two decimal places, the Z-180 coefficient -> -0.01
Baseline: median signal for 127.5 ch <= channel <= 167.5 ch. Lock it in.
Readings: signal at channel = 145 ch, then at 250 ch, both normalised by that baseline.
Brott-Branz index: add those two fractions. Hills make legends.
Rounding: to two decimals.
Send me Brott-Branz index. 2.06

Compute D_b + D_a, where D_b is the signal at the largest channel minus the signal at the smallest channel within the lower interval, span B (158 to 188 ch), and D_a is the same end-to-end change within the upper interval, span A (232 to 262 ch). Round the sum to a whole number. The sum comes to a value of 11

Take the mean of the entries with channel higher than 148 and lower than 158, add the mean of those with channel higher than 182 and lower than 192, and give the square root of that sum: 13.4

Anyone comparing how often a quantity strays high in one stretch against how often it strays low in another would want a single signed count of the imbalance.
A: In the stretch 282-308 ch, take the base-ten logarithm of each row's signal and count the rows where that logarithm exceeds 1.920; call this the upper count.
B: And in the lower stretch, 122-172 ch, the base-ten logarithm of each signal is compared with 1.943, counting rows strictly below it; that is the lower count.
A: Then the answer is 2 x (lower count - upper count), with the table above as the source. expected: 10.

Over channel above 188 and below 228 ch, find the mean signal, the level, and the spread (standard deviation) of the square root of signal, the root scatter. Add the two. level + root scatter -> 87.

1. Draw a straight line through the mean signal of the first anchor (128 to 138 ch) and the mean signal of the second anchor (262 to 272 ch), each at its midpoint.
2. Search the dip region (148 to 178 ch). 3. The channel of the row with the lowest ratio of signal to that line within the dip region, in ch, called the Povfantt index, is 170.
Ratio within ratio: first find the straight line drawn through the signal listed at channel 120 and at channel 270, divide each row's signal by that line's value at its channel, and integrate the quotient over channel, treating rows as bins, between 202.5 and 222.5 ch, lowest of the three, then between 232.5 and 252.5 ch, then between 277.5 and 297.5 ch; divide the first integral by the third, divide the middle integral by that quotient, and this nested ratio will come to 20.2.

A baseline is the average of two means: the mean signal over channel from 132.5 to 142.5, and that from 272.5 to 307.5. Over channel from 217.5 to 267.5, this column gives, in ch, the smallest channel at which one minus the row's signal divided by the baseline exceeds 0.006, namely 220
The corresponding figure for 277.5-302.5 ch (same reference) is 280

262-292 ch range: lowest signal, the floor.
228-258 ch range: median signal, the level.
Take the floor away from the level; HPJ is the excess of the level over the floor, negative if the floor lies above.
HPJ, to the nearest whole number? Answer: 9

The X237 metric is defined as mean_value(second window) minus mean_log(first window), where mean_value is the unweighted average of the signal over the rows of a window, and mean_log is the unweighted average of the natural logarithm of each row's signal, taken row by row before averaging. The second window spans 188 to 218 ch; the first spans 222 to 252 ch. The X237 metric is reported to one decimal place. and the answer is 82.4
